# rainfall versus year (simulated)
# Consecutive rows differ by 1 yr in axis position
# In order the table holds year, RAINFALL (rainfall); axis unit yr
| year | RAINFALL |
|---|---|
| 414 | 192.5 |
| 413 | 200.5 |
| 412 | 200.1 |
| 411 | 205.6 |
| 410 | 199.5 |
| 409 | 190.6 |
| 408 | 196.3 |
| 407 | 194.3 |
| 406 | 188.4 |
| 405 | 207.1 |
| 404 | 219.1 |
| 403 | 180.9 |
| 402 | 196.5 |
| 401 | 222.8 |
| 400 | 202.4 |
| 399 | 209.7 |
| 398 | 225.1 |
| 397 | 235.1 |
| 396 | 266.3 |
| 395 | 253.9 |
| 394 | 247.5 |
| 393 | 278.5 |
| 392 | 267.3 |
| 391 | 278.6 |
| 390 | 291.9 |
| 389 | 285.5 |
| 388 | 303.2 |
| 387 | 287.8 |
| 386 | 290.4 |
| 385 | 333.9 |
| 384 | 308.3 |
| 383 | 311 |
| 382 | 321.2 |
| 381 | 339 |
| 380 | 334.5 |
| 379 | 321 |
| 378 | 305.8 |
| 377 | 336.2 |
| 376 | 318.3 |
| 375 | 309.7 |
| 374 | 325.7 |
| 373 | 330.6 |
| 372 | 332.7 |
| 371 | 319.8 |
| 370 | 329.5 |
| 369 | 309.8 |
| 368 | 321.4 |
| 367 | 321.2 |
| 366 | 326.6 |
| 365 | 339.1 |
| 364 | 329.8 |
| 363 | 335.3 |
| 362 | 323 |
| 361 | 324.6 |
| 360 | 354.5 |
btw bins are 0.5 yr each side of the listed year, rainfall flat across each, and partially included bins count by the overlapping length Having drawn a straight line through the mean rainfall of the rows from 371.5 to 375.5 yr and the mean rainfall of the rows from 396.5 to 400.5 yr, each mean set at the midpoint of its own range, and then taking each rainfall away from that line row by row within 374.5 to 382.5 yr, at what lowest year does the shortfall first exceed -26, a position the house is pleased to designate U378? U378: 375 yr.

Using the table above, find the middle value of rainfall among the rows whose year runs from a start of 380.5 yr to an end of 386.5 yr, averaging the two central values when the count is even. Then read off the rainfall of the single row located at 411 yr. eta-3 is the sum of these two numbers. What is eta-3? 522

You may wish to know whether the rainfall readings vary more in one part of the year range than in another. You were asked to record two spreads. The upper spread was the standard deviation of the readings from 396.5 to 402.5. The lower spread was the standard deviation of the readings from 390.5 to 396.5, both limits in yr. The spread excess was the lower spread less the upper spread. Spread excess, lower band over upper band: -2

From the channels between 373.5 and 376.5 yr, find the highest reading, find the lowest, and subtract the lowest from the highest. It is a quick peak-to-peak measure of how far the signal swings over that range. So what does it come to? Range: 16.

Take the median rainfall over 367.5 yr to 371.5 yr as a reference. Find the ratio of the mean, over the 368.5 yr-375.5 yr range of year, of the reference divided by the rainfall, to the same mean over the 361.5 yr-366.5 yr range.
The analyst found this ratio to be 1.03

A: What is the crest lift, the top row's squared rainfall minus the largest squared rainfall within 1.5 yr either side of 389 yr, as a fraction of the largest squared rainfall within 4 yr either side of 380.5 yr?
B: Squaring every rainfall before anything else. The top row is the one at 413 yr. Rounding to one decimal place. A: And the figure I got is -0.5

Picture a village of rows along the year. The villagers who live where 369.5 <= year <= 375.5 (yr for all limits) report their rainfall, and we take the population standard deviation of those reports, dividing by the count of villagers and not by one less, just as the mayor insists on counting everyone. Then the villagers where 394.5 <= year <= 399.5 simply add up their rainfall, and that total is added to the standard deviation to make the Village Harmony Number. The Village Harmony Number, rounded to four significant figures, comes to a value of 1198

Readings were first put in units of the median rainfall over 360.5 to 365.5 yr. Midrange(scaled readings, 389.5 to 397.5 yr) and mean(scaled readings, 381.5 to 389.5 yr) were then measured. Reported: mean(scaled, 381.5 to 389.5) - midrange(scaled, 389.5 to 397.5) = 0.126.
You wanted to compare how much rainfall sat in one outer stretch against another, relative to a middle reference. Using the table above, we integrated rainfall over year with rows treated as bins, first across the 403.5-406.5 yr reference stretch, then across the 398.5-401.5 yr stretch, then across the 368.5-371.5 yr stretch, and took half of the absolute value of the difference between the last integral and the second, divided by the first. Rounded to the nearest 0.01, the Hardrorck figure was 0.26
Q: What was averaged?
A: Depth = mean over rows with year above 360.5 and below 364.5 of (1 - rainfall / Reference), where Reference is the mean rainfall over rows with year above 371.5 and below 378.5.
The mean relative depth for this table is -0.017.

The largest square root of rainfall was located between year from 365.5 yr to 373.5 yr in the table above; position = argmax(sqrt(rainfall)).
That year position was 372 yr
